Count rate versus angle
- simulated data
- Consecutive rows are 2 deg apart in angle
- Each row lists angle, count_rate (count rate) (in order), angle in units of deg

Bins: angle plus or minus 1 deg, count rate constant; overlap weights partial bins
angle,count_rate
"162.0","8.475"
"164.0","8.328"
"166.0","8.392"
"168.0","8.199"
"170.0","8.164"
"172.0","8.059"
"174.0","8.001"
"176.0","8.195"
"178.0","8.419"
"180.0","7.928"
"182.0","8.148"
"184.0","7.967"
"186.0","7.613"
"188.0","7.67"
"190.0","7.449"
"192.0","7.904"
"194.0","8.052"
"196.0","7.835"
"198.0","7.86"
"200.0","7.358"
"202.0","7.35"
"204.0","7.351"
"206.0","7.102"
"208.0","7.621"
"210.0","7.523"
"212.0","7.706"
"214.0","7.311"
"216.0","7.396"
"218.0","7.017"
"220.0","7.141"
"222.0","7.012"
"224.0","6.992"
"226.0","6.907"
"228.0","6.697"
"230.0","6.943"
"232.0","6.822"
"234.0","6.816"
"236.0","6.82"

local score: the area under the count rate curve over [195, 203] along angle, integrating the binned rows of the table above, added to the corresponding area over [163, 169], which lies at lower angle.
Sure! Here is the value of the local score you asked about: 111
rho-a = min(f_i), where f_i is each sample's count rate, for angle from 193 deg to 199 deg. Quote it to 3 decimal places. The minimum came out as 7.835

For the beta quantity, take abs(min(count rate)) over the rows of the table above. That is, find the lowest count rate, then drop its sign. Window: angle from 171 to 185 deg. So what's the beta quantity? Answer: 7.93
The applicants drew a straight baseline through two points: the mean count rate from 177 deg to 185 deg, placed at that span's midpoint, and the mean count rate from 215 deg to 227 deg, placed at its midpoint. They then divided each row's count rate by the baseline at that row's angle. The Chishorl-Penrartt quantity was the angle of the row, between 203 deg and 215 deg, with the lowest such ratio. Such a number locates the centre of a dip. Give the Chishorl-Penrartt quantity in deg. 206.0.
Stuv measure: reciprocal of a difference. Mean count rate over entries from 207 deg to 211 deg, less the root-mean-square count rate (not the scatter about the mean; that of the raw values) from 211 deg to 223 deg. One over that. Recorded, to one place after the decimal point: 3.3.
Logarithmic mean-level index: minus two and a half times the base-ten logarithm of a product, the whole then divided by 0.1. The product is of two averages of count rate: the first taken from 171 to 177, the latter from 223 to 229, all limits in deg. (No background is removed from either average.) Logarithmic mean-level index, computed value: -43.6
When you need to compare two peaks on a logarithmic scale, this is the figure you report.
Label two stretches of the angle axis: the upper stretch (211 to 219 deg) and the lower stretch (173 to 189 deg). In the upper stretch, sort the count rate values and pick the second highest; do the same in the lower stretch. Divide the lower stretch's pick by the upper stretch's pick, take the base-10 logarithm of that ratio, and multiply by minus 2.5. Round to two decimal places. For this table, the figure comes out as -0.11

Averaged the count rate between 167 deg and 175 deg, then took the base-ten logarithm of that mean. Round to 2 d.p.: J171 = 0.91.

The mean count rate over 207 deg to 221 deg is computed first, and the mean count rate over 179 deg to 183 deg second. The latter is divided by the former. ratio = 1.09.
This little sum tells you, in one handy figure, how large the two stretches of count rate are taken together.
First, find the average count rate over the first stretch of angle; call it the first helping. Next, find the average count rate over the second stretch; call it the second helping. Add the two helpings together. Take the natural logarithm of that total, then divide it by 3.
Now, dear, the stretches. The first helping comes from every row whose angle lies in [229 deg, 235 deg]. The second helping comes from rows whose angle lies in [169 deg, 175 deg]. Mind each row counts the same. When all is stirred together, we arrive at 0.901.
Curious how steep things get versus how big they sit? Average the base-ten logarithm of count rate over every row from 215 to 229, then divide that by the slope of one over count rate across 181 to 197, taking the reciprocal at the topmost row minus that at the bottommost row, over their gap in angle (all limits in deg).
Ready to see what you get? 2417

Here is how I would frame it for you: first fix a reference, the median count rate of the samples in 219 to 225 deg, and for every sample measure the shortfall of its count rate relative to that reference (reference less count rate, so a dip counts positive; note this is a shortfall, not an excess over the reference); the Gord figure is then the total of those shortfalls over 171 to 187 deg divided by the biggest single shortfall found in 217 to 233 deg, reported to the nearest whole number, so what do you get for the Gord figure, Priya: -26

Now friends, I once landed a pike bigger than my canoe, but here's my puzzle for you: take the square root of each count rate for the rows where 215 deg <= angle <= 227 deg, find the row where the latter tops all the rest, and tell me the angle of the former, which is 216.0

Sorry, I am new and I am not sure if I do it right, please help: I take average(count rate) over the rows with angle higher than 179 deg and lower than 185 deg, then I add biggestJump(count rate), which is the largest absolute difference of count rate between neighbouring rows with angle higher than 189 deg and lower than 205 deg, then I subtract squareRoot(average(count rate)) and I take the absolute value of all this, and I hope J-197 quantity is 5.69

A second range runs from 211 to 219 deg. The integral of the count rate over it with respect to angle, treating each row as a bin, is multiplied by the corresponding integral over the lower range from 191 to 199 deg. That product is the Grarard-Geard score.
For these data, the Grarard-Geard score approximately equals 3726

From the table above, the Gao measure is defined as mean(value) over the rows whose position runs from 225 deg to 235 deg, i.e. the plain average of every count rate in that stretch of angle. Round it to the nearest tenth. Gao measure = 6.8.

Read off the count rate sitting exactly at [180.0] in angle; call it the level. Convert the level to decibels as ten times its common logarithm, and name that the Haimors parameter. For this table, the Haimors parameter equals 8.99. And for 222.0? 8.46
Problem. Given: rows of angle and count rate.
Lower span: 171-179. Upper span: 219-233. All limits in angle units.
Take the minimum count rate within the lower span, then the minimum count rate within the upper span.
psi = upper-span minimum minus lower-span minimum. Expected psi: -1.3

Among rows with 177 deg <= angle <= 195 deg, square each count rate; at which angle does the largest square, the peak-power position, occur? 178.0 deg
